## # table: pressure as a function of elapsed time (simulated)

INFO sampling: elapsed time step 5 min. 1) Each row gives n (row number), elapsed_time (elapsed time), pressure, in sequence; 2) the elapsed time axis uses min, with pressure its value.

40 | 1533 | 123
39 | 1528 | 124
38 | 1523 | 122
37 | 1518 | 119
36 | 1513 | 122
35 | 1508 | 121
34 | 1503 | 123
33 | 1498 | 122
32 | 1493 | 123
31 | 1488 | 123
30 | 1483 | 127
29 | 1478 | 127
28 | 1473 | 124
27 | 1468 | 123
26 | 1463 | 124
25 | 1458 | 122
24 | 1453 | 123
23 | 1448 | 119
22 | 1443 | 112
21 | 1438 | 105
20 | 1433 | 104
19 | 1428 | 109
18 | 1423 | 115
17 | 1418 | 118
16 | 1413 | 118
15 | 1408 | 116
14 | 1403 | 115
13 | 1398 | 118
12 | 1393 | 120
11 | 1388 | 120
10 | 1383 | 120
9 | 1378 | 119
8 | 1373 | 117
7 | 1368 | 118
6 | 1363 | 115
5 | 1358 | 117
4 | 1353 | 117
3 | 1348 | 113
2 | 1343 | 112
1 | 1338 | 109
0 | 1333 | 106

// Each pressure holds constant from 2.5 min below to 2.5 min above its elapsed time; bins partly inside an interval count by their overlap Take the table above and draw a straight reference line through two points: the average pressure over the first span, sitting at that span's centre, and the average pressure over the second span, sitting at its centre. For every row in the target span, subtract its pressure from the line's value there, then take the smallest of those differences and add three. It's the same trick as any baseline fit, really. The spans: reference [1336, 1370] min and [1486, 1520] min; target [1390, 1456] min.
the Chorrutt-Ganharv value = -0.6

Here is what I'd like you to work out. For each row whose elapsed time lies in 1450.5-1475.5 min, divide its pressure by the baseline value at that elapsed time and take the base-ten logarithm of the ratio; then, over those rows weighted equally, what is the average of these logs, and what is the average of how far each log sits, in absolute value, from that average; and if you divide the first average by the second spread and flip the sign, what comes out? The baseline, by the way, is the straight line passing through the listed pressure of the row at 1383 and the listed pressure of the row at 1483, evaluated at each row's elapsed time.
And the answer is 4.2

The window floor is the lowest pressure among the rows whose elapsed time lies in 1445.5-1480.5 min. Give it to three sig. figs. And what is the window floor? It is 119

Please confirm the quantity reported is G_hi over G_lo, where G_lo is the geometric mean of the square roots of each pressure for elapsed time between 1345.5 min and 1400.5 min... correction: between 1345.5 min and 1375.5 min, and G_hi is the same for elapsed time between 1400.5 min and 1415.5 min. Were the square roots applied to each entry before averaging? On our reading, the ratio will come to 1.00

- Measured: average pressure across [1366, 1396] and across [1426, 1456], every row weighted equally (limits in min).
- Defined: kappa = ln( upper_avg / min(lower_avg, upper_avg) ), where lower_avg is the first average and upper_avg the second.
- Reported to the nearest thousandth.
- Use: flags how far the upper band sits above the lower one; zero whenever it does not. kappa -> 0.000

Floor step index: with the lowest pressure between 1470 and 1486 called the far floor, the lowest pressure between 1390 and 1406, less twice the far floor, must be -133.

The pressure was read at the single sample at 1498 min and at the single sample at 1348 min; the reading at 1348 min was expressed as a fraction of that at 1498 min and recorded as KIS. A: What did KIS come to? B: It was 0.93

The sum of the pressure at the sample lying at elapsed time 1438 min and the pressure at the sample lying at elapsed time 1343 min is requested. 217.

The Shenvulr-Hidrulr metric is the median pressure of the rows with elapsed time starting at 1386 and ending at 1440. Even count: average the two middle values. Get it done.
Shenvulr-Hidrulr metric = 116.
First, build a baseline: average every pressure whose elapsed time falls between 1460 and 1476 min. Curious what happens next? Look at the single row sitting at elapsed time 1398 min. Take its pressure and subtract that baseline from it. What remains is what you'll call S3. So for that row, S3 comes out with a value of -5.7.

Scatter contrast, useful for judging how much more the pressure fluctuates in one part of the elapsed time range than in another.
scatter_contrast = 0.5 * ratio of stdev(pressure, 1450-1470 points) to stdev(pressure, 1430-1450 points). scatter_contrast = 0.1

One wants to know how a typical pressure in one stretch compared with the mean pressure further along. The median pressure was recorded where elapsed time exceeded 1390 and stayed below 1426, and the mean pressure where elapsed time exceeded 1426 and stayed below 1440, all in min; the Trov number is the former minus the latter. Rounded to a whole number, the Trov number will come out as 12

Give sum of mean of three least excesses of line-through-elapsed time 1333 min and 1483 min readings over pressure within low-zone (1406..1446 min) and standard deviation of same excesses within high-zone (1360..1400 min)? 1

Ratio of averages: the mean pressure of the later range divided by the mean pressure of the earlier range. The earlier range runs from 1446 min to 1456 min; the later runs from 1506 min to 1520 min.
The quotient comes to 1.00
